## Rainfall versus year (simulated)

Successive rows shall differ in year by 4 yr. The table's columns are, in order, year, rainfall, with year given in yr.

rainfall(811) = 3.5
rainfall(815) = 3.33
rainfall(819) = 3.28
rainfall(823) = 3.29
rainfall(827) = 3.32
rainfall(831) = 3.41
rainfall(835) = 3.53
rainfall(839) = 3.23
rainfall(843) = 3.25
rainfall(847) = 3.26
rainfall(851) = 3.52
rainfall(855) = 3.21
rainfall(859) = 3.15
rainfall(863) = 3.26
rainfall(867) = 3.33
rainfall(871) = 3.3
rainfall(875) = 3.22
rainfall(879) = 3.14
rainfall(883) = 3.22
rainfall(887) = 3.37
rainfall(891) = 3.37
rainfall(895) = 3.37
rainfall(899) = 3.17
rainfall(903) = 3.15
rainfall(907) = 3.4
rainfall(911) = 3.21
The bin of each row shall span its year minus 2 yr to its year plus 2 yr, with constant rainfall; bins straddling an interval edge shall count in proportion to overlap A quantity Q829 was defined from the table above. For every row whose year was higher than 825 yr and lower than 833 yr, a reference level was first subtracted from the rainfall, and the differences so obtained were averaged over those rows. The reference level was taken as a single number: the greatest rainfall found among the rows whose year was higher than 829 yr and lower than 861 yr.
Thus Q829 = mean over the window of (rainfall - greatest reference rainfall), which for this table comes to -0.165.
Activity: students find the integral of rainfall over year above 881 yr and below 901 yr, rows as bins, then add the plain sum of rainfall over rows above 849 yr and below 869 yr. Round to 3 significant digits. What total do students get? 82.5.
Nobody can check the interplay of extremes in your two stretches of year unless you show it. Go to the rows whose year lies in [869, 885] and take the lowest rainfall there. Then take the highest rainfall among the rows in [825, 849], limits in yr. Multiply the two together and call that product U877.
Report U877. 11.1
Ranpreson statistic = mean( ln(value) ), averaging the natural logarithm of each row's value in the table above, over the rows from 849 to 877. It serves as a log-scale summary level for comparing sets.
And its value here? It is 1.19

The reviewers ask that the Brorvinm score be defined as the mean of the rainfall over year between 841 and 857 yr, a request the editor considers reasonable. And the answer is 3.310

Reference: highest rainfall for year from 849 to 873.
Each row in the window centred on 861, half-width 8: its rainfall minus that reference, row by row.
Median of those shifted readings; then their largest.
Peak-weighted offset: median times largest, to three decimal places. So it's 0.054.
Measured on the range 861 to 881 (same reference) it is 0.049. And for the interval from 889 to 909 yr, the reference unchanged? 0.018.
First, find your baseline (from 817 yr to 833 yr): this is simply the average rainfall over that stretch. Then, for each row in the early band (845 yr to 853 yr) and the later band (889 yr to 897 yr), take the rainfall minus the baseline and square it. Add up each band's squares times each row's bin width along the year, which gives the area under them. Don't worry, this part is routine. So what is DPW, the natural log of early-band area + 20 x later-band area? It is -0.7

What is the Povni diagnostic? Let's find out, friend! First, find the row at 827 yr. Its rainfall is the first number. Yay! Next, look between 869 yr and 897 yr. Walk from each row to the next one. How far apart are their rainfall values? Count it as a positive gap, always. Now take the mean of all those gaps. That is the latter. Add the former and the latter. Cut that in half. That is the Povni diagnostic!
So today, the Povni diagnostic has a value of 1.69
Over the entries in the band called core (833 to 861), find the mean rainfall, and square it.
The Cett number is 10.9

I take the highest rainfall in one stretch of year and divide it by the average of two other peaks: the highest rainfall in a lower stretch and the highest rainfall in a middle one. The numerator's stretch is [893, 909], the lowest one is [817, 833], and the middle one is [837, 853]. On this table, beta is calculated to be 0.981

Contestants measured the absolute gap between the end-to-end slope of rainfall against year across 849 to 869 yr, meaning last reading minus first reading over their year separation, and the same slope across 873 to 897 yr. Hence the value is 0.019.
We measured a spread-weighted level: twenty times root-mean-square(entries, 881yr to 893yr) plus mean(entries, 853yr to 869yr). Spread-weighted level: 69.7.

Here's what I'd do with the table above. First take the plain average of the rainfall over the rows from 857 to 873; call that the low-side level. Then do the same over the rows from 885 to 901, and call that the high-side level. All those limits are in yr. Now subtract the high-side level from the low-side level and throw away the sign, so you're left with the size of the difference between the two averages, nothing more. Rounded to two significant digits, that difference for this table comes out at 0.060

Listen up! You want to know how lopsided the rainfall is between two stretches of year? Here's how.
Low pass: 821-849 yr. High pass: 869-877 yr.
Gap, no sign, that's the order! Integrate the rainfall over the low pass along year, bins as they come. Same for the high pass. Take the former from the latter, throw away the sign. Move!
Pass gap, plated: 67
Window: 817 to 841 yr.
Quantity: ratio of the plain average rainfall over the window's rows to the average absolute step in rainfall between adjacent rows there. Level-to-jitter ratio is 30.4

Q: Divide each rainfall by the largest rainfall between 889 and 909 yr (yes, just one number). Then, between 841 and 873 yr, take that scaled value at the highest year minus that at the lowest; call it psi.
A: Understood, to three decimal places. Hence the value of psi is 0.015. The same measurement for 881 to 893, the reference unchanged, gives 0.044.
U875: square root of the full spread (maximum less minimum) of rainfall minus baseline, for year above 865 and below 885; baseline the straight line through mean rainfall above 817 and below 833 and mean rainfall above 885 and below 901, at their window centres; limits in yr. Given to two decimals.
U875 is 0.43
